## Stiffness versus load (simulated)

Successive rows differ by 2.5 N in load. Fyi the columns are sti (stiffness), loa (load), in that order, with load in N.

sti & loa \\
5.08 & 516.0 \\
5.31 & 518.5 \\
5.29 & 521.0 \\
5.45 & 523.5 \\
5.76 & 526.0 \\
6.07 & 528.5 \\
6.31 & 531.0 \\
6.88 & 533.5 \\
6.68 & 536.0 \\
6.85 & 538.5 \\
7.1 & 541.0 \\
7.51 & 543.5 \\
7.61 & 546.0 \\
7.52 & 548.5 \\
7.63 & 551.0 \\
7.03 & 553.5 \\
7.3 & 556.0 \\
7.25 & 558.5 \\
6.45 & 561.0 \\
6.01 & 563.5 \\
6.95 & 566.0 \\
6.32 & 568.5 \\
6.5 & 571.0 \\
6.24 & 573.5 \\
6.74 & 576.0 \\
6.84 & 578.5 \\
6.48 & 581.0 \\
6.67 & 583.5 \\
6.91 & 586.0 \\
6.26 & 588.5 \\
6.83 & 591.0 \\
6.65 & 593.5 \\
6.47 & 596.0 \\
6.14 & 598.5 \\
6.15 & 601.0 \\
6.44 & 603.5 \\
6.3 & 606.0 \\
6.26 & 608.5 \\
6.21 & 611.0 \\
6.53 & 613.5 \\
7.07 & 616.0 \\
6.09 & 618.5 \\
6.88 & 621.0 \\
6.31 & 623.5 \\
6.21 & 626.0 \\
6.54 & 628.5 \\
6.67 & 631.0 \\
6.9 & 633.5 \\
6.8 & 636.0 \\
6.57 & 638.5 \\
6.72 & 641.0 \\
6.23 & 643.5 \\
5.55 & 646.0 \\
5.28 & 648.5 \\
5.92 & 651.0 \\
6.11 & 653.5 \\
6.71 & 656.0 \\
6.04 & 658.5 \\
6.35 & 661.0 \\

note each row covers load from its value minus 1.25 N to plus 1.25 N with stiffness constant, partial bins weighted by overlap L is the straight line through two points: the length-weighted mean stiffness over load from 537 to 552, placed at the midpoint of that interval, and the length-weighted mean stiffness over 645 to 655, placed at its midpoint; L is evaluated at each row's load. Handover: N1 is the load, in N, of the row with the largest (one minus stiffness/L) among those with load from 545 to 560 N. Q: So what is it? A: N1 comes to 553.5 N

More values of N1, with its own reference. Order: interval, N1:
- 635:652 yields 648.5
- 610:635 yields 618.5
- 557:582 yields 563.5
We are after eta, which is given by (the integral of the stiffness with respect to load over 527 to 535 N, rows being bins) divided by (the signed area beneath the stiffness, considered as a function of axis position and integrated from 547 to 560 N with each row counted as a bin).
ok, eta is 0.54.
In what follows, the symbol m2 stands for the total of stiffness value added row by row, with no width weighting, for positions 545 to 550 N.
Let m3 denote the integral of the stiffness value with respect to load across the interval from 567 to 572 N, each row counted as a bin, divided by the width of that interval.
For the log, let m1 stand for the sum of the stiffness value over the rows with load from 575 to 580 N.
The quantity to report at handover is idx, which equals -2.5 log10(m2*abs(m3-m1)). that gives -5.08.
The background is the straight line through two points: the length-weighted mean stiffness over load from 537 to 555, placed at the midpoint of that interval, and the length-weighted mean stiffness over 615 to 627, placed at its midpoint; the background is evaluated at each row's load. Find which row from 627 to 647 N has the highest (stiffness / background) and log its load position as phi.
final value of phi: 633.5 N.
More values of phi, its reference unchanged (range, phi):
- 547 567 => 551.0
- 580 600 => 586.0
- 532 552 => 551.0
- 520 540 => 538.5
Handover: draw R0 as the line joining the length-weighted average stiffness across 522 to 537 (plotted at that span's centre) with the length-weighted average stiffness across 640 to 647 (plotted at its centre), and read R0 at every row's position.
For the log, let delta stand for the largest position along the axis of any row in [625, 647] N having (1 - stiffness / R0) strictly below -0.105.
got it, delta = 633.5 N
